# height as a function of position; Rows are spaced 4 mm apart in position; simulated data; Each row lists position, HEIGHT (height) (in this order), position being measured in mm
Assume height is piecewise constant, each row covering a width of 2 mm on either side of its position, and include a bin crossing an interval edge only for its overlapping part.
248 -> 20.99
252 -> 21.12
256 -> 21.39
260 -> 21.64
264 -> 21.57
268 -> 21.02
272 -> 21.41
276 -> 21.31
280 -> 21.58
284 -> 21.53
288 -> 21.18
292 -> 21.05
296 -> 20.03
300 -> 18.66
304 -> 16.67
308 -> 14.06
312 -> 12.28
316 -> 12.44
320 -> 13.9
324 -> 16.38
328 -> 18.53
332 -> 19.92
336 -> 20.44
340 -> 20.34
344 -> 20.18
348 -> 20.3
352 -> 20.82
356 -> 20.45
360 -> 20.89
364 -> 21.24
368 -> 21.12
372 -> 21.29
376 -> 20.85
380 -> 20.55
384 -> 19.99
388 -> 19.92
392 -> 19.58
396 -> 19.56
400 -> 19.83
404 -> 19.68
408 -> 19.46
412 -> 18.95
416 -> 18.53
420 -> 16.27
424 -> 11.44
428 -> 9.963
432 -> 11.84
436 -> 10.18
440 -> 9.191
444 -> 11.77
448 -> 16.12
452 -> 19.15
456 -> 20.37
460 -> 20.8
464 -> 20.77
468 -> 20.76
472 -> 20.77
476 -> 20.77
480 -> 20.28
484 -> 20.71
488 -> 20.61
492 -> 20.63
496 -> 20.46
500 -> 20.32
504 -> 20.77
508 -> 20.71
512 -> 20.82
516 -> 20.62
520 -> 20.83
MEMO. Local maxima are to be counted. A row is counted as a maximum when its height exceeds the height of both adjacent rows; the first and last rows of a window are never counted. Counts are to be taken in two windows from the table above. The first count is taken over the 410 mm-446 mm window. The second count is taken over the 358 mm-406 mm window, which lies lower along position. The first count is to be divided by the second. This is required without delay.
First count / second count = 0.3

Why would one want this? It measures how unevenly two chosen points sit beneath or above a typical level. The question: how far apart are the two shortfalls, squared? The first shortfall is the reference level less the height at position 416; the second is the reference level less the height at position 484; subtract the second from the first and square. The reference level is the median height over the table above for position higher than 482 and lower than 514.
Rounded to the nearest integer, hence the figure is 5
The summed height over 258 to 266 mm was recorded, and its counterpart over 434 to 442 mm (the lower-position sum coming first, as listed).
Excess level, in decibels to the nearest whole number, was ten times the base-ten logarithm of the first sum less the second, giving 14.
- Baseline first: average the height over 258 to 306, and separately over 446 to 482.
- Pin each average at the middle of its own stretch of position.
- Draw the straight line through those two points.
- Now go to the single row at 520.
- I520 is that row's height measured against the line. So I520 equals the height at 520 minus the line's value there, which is 1.06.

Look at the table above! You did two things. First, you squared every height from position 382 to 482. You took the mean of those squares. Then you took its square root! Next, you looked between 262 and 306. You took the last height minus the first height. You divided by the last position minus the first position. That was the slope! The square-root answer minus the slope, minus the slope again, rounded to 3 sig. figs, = 18.1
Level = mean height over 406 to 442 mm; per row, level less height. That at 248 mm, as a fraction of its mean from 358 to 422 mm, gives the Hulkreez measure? 1.2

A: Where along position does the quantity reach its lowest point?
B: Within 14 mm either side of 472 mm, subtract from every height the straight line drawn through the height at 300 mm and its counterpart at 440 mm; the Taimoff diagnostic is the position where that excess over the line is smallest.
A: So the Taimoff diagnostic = 460 mm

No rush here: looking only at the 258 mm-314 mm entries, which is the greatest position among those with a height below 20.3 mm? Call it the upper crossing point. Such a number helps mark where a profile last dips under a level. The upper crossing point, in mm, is 312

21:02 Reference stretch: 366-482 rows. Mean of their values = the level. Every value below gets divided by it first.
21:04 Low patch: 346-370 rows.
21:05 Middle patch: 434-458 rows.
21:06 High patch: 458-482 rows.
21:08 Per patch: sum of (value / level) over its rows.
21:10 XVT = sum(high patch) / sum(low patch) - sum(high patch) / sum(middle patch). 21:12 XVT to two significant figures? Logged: -0.44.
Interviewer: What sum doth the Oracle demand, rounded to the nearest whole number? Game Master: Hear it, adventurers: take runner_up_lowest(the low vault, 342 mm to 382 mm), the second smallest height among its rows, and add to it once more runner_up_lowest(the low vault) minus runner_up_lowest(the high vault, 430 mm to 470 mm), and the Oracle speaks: 30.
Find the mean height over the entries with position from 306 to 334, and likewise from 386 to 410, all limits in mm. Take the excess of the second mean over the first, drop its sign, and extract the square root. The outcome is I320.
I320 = 2.1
